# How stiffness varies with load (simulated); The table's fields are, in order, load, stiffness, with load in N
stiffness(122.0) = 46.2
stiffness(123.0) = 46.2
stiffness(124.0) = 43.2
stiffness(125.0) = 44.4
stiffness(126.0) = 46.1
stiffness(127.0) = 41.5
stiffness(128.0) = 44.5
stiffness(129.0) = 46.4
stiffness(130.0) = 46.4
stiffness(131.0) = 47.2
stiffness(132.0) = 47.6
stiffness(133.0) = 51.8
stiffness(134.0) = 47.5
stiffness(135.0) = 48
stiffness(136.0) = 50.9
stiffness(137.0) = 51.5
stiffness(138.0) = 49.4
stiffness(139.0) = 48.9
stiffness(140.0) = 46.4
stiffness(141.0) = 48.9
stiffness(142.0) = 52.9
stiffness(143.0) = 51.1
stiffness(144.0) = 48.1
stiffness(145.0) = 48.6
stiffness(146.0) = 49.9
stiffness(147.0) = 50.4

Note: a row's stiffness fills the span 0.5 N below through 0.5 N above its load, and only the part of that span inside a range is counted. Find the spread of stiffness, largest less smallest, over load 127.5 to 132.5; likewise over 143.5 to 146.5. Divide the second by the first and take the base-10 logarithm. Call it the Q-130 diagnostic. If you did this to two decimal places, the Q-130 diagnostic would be -0.24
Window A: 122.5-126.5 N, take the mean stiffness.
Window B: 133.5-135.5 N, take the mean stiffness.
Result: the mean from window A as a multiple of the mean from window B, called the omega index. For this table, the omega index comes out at 0.942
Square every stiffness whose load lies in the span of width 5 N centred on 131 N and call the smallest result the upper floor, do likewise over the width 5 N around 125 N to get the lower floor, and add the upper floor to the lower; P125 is 3875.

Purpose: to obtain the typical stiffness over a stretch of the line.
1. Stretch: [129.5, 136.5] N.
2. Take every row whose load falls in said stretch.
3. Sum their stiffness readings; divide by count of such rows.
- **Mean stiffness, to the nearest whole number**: 48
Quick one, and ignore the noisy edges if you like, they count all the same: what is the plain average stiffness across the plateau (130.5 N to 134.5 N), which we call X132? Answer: 48.5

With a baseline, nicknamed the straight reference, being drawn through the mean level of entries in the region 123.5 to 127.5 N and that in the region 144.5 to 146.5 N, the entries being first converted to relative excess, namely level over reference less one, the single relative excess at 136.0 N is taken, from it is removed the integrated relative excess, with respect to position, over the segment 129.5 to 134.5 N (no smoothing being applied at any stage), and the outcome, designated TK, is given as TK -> -0.19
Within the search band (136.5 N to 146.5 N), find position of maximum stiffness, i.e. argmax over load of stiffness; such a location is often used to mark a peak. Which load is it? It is 142.0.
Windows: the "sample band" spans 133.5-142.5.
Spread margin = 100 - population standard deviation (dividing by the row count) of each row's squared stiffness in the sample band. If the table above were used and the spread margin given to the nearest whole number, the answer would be -93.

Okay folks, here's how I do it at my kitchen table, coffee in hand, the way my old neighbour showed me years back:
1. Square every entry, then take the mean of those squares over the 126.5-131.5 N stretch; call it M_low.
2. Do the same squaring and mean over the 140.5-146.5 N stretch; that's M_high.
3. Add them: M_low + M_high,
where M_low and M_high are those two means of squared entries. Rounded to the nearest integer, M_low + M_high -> 4542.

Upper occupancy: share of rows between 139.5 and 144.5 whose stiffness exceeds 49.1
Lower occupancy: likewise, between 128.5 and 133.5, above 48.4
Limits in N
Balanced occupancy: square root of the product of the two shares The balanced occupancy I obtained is 0.28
